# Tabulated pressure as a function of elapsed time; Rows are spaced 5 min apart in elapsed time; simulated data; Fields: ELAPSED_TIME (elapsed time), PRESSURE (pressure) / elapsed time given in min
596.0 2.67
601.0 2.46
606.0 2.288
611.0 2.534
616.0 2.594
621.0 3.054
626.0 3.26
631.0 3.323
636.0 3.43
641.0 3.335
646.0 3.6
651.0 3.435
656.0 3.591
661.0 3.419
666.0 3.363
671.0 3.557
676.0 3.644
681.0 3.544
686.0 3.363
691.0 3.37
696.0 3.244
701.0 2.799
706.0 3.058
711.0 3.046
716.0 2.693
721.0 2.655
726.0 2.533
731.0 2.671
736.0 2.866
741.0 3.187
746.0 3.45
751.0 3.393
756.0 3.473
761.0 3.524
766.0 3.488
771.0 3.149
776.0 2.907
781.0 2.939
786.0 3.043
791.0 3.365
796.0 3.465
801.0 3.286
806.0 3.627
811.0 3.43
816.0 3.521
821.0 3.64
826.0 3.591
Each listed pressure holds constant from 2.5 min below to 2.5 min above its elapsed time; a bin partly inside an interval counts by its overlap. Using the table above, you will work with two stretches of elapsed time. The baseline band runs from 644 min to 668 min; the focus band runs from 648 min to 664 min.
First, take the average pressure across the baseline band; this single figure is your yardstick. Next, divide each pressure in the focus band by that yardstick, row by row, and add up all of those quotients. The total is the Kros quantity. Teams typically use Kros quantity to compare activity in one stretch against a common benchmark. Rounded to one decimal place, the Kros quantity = 3.0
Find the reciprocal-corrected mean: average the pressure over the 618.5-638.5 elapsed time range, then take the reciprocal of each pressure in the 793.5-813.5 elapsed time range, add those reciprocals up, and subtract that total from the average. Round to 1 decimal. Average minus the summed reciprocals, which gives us 2.1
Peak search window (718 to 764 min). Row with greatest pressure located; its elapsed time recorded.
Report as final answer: 761.0 min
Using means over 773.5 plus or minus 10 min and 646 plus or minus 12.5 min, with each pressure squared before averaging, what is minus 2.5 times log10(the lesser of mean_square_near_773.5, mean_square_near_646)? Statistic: -2.48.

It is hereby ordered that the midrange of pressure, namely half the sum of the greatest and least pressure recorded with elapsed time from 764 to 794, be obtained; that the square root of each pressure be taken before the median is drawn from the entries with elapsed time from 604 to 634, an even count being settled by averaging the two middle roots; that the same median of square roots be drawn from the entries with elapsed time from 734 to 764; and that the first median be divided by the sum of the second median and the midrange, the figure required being 0.333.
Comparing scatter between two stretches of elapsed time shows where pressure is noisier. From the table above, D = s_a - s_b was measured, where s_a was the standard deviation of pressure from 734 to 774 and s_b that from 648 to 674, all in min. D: 0.13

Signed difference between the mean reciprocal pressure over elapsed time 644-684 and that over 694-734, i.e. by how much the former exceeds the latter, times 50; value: -3.5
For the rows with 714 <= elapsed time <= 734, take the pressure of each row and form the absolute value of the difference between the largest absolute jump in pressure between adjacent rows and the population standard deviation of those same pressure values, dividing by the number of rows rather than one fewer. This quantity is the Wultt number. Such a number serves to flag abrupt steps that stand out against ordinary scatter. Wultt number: 0.076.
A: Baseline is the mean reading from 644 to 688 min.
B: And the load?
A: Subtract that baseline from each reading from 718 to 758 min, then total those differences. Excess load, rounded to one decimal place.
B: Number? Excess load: -3.8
